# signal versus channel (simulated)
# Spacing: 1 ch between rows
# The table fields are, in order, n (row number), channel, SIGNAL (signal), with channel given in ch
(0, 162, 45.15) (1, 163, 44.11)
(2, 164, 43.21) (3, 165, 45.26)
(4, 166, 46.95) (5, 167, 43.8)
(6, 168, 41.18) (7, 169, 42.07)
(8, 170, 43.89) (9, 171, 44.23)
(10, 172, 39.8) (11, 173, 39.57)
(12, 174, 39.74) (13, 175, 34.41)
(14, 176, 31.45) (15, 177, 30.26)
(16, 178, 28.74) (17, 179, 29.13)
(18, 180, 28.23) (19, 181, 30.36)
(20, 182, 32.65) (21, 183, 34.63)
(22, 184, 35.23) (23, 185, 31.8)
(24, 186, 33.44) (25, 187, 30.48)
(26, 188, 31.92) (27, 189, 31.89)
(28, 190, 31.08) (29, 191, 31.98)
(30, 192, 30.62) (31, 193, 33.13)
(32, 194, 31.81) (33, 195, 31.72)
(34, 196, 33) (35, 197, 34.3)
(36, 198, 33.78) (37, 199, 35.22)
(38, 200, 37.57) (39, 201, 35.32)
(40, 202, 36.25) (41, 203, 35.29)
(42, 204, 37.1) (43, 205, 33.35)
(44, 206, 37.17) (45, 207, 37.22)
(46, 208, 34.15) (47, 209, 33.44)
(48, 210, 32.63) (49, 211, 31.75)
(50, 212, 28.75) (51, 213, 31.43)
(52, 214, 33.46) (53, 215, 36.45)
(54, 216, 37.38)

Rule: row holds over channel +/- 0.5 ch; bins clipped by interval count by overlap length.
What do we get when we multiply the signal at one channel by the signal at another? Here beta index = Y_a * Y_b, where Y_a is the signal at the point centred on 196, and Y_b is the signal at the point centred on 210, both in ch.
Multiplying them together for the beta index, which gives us 1077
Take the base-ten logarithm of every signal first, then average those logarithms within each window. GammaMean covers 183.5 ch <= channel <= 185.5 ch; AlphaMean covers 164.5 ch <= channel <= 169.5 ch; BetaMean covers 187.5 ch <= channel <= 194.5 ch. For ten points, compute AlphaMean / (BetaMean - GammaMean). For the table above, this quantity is -72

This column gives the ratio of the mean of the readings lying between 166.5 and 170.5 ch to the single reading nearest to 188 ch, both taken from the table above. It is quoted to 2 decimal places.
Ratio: 1.34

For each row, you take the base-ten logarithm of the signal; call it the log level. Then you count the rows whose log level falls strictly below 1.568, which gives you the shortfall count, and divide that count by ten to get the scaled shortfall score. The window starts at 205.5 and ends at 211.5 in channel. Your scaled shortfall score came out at 0.40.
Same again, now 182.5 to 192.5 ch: 1.00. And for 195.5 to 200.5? 0.40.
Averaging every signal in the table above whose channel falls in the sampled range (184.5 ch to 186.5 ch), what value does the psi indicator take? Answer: 32.6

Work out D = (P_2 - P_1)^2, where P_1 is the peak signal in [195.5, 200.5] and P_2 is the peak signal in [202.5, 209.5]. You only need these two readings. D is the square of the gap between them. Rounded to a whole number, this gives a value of 0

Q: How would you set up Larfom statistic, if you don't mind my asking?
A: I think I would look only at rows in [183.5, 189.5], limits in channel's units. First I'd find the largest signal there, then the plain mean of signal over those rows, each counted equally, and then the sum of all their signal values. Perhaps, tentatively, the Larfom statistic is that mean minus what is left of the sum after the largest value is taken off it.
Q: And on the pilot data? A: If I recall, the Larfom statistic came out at -127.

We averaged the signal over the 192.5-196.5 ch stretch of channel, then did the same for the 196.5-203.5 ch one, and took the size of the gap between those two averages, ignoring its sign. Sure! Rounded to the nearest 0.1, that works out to 3.0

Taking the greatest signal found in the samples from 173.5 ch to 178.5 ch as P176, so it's 39.74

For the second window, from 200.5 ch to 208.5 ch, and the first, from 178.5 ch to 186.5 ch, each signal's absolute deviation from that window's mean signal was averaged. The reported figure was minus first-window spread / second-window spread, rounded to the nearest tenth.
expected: -1.7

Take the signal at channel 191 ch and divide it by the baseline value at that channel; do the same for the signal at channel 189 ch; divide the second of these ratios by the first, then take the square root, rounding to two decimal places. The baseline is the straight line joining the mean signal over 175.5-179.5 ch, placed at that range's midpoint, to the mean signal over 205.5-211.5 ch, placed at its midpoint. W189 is 1.00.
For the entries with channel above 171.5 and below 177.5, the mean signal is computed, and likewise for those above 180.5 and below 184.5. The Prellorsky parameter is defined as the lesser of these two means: 33.2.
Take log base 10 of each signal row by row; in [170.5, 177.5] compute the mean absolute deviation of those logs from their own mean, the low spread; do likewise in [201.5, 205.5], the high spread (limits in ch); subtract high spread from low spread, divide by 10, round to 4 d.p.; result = 0.0037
